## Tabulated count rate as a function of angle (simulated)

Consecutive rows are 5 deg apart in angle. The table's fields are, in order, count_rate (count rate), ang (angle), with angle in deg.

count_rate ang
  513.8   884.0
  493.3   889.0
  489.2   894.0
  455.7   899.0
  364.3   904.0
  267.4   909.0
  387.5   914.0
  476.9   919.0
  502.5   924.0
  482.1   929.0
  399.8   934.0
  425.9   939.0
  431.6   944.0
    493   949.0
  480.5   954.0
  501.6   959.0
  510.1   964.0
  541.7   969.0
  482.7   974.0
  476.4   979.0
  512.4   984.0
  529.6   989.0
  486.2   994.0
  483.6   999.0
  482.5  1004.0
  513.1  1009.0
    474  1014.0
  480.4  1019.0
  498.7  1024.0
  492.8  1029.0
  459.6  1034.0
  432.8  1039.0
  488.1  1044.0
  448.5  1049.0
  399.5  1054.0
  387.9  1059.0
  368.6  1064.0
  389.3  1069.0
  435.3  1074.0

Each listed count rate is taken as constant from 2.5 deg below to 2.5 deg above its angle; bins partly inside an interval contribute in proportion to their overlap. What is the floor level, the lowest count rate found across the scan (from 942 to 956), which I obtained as 431.6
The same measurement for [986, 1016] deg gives 474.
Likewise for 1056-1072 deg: 368.6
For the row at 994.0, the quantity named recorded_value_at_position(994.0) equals 486.2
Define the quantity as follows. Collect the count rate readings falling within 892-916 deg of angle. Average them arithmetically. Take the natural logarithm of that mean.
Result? 5.97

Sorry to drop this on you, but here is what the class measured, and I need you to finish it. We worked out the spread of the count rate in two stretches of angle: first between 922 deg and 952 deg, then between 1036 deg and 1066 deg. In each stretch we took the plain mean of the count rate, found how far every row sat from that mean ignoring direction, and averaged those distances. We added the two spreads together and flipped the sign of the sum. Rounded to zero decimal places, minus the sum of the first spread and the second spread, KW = -72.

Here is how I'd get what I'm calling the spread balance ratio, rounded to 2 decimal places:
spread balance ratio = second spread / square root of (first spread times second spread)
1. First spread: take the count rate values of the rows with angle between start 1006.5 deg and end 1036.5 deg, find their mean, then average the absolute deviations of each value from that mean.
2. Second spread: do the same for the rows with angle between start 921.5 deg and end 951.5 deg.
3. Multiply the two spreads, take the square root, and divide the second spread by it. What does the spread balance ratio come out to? 1.56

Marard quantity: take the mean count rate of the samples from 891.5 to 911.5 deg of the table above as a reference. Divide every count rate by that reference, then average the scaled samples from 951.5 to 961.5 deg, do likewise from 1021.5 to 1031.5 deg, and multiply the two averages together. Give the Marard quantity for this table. 1.57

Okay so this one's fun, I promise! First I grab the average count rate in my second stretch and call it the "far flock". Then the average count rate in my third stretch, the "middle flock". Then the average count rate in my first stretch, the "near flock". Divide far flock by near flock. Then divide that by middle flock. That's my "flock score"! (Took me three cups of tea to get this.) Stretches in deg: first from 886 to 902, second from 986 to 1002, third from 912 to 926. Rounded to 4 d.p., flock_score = 0.0023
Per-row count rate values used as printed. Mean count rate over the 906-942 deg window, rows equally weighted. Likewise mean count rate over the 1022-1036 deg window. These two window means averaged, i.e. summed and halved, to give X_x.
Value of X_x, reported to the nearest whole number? 452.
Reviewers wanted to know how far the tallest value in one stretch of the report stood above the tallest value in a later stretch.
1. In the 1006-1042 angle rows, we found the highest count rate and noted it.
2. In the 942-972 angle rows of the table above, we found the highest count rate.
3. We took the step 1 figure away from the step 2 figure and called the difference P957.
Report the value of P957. 29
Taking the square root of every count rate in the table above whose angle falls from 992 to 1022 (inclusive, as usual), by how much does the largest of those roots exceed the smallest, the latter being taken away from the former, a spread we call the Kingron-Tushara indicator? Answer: 0.9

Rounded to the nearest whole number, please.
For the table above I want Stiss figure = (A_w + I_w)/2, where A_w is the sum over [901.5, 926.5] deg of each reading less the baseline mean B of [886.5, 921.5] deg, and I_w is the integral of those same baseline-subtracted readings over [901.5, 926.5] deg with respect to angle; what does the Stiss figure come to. -292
